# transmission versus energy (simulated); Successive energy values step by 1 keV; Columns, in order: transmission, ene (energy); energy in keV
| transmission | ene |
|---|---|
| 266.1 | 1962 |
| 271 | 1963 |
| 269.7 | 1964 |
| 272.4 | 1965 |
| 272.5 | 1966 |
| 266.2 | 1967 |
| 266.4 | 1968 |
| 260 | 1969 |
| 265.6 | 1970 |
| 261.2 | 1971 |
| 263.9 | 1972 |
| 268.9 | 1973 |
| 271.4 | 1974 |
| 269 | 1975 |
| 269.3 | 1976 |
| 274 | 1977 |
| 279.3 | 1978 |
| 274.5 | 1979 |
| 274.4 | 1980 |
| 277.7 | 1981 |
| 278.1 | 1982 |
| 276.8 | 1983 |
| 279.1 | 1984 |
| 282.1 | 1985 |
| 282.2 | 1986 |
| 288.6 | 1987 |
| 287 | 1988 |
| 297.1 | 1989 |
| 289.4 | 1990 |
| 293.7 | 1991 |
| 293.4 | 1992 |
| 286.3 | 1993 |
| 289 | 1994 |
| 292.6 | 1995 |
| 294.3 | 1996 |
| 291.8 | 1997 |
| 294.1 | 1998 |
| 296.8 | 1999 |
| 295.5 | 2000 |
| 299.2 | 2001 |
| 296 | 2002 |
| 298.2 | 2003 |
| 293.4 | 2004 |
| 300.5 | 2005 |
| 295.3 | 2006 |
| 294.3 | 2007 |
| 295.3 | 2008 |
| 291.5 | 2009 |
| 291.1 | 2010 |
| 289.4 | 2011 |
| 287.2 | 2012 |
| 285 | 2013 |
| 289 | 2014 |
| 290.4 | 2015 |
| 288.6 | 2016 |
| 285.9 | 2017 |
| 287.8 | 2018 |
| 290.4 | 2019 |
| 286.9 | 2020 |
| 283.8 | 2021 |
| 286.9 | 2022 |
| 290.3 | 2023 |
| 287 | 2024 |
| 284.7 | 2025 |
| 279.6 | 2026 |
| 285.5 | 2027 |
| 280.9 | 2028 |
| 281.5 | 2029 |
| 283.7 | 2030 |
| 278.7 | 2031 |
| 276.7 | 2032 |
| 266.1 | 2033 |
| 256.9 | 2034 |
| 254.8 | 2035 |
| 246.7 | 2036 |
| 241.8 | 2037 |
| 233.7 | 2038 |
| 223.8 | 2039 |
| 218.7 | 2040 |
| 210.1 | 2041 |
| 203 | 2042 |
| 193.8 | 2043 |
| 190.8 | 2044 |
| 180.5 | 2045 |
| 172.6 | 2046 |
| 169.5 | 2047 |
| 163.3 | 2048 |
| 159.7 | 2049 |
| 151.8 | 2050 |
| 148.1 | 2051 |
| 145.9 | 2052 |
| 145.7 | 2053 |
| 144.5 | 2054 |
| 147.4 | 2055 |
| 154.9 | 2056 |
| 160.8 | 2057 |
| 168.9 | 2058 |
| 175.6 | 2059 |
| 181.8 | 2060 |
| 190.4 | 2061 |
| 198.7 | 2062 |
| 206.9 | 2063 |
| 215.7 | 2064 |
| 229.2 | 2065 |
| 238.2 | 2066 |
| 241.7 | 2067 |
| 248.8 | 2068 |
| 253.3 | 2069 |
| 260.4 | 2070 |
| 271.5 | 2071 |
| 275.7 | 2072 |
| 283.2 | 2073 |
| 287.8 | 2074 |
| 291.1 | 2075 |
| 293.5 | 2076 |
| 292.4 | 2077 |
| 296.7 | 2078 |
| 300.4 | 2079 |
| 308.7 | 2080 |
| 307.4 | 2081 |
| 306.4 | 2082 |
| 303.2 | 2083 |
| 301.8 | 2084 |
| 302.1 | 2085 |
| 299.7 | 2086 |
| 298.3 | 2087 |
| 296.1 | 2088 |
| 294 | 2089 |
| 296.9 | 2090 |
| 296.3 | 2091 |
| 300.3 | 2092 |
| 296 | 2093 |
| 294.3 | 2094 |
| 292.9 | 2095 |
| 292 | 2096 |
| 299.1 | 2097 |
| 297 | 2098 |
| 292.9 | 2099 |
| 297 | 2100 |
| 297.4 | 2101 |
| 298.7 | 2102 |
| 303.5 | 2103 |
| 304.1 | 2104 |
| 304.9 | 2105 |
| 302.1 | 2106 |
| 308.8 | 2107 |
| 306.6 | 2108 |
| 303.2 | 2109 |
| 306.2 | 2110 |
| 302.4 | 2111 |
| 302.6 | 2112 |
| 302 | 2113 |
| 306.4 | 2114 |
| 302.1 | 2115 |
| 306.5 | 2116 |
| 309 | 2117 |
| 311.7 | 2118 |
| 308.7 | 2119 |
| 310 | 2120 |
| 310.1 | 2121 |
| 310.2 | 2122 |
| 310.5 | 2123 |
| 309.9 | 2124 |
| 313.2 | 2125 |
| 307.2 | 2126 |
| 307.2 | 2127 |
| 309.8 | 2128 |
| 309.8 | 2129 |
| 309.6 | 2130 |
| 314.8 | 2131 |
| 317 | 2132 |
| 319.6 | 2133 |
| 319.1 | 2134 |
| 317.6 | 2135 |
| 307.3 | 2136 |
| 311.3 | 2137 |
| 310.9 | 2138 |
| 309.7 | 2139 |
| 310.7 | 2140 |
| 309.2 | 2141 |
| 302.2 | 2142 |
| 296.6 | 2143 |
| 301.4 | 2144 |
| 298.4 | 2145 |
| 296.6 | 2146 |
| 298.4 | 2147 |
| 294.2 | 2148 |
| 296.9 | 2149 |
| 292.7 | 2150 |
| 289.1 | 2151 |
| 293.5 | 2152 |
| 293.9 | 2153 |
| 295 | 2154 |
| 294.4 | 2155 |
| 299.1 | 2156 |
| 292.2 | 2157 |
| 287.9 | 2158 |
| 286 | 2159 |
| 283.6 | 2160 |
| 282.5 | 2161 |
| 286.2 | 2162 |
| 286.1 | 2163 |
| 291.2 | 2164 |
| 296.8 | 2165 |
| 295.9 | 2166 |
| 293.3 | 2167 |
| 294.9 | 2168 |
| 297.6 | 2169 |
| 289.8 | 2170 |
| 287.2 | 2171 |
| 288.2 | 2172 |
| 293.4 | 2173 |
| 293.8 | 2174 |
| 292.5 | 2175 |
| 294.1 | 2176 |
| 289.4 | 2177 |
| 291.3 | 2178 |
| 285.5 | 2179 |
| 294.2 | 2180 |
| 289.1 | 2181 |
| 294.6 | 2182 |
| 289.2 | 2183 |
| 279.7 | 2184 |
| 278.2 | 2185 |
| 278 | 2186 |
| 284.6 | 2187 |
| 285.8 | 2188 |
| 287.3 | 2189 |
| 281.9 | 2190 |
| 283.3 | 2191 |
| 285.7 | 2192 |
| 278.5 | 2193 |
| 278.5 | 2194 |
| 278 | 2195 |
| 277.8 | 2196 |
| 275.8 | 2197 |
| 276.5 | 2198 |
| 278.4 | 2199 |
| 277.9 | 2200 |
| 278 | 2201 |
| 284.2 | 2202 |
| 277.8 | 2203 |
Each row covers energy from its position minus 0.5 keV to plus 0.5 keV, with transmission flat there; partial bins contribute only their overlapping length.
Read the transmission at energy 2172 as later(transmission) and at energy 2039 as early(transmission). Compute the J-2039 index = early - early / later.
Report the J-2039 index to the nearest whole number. 223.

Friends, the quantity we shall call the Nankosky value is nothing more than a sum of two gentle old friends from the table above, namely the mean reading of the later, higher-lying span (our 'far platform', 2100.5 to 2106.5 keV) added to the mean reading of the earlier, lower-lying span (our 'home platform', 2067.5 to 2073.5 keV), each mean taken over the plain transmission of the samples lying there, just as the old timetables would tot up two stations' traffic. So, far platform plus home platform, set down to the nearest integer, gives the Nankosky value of 567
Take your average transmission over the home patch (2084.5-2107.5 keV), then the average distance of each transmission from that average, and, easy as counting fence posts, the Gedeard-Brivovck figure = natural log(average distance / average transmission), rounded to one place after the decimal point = -4.5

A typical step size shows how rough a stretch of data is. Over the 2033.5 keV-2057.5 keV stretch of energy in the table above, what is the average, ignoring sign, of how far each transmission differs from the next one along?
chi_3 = 5.6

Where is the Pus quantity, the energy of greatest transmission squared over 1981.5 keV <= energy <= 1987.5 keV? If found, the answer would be 1987 keV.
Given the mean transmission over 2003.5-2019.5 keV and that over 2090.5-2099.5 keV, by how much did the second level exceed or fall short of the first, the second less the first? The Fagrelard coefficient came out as 5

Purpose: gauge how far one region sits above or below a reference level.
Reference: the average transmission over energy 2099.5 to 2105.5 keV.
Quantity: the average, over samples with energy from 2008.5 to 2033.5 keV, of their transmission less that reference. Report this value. -16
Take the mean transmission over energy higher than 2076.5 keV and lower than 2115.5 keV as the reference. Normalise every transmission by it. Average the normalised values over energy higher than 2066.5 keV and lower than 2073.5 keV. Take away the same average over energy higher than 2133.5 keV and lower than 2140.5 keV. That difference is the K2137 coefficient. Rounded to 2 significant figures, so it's -0.17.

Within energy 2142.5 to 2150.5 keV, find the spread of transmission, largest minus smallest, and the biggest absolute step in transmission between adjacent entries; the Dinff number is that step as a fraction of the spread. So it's 0.55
